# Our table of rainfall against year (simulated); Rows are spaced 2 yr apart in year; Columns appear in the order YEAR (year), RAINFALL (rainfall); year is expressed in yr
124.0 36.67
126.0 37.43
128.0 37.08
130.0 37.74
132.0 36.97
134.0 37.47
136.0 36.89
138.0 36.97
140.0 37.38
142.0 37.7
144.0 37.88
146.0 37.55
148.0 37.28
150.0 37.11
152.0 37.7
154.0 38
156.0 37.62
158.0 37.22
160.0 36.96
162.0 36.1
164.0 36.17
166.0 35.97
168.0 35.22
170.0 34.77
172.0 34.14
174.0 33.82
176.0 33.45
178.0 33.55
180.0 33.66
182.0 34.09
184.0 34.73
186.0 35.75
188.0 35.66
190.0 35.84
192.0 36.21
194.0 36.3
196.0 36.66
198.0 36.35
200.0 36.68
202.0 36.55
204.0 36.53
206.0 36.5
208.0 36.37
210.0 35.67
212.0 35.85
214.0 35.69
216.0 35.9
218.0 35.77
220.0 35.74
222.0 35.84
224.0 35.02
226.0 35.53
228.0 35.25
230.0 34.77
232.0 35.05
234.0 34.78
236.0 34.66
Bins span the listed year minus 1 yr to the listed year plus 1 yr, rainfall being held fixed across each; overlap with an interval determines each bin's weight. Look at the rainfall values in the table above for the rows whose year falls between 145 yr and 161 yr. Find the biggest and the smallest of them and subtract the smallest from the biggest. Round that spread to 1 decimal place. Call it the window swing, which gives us 1.0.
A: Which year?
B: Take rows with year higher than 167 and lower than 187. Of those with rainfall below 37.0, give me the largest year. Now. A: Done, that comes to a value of 186.0 yr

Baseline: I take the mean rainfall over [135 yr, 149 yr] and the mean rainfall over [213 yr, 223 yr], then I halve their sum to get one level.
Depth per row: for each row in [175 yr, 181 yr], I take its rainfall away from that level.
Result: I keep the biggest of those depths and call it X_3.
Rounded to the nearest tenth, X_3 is 3.1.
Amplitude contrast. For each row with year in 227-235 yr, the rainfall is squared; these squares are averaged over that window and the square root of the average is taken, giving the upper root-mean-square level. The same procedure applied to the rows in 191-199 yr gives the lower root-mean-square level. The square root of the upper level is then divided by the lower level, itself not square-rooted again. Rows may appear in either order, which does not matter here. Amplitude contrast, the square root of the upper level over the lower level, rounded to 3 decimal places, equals 0.163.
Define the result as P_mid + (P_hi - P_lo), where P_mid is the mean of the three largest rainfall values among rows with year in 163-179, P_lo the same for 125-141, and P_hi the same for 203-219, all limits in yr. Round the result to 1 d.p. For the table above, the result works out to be 34.7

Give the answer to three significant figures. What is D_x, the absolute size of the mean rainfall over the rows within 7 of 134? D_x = 37.2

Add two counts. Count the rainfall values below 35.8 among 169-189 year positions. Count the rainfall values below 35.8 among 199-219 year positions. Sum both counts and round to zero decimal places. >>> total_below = 13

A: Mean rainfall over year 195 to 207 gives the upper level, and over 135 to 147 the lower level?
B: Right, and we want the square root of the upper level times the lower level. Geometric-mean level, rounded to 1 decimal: 37.0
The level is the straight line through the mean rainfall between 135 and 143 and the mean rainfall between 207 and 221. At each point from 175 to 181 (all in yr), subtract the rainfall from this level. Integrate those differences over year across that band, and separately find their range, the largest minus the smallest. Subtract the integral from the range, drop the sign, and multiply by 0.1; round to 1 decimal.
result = 1.8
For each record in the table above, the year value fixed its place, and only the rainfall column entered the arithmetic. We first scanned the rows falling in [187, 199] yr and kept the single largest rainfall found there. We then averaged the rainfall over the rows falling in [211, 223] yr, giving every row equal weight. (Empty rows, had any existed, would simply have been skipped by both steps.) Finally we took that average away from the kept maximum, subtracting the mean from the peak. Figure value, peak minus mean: 0.9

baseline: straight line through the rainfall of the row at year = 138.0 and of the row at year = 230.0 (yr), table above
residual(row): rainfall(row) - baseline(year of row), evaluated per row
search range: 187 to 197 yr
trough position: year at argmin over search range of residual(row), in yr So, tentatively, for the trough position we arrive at 188.0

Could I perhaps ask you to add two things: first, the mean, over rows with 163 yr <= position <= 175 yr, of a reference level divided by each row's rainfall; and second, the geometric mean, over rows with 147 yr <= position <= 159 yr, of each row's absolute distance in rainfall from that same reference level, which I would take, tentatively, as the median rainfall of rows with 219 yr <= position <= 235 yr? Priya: 3.3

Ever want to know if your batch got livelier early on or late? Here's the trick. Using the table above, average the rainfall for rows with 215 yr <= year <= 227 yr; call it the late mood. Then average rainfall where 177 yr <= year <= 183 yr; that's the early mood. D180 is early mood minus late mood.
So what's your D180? -1.9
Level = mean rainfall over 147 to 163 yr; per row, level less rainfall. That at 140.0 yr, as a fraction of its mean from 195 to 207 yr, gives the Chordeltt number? -0.2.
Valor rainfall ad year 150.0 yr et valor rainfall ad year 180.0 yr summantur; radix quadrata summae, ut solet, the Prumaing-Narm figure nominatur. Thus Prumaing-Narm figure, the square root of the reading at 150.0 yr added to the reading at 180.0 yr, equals 8.41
